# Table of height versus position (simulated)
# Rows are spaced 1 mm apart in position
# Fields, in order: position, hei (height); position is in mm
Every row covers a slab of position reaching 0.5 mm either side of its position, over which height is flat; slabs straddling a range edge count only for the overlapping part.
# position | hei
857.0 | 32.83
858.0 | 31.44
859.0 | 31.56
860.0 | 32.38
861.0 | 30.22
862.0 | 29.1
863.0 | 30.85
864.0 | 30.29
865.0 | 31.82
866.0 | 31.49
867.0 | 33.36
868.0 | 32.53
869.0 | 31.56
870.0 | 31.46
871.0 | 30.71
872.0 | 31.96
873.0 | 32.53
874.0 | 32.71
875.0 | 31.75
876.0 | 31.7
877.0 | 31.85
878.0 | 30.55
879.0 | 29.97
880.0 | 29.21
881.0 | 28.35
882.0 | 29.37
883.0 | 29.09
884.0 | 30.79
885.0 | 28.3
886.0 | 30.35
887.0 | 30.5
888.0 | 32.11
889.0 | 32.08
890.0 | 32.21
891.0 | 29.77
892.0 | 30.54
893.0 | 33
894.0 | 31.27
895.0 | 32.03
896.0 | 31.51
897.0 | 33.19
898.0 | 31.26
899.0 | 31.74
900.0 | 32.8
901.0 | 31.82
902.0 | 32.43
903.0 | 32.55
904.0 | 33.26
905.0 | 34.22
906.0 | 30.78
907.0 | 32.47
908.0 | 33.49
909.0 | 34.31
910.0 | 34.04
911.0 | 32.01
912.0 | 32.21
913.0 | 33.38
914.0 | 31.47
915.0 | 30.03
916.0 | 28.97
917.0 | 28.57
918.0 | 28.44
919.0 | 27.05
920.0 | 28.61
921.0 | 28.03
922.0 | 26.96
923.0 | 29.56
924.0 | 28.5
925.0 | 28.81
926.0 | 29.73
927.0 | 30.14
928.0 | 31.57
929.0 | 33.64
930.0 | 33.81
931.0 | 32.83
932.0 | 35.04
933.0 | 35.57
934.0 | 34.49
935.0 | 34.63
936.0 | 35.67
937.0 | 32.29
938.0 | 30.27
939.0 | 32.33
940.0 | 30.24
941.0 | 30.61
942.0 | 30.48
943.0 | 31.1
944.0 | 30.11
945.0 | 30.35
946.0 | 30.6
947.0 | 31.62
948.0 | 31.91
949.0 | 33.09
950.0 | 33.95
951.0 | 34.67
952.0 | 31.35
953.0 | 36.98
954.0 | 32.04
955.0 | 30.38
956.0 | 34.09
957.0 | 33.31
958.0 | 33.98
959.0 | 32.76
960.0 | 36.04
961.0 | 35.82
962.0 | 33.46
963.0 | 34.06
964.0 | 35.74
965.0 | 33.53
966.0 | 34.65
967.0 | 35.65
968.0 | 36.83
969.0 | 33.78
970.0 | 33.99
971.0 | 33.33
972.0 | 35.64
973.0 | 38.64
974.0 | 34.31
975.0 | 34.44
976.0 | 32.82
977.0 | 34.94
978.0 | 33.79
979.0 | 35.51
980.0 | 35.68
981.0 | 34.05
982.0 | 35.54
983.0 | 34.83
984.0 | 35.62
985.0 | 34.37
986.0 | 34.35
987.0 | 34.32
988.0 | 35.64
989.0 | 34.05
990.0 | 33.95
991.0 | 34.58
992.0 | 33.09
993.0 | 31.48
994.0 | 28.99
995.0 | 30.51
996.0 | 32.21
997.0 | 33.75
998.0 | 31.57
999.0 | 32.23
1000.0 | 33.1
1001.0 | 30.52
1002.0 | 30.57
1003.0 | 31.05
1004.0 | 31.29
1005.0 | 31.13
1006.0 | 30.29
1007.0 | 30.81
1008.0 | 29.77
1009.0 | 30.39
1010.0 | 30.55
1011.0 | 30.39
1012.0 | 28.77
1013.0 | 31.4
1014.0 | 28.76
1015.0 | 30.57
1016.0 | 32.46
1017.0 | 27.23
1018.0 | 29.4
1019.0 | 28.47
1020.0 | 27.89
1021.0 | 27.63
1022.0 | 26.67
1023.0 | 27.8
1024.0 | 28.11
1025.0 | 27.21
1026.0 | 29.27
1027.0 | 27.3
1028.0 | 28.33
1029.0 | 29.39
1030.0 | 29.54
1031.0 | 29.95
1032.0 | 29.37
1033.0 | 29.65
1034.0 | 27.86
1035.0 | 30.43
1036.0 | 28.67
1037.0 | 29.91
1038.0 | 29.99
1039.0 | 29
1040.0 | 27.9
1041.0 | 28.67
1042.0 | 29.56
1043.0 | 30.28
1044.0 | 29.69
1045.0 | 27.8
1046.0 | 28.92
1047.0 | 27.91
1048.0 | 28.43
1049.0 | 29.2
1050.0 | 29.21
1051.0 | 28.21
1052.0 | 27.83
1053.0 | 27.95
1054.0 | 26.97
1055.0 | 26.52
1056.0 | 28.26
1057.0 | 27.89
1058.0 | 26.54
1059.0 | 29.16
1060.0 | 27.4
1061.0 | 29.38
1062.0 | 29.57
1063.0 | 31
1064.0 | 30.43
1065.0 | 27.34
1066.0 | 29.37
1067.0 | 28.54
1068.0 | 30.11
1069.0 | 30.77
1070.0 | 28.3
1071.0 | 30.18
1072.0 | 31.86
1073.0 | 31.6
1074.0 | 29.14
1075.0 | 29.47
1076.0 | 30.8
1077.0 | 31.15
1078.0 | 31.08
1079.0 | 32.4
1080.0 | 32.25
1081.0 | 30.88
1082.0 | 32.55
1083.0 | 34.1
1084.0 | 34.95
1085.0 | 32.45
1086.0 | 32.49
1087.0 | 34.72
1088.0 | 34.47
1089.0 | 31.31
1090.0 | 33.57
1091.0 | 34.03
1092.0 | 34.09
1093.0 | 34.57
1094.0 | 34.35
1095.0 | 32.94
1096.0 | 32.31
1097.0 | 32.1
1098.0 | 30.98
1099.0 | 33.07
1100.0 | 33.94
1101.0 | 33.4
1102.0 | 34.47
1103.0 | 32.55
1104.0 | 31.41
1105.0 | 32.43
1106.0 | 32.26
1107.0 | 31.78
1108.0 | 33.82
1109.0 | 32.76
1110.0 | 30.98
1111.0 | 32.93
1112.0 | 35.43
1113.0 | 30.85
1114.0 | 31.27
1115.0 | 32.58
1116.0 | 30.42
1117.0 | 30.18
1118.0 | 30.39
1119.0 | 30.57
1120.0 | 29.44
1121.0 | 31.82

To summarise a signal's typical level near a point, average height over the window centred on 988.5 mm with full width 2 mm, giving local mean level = 34.8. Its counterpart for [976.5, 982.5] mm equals 34.9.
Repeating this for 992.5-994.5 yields 30.2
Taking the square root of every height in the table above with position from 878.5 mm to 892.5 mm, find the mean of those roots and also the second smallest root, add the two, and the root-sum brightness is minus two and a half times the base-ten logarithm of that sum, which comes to -2.59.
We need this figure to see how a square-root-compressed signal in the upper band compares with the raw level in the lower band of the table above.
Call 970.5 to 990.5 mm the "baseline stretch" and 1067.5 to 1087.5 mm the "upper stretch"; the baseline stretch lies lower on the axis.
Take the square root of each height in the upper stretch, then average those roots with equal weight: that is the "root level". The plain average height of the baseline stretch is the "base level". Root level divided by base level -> 0.161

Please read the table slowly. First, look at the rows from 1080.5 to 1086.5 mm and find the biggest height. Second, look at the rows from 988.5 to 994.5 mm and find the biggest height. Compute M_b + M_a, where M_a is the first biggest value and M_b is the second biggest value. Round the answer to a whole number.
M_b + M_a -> 70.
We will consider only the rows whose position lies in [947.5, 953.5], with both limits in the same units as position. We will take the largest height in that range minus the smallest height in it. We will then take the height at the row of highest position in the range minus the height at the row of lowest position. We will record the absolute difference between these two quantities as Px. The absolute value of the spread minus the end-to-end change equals 1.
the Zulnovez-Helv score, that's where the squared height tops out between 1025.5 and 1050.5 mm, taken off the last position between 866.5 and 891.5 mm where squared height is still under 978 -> -144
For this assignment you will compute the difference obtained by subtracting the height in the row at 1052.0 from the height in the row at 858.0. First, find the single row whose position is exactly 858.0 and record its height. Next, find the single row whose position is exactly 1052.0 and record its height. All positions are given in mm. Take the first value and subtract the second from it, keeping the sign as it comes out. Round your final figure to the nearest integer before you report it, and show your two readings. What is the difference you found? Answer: 4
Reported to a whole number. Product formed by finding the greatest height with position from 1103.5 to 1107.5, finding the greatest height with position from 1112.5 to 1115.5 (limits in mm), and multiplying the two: 1057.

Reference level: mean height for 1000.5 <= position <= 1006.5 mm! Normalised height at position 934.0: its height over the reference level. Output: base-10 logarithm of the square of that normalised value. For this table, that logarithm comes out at 0.10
